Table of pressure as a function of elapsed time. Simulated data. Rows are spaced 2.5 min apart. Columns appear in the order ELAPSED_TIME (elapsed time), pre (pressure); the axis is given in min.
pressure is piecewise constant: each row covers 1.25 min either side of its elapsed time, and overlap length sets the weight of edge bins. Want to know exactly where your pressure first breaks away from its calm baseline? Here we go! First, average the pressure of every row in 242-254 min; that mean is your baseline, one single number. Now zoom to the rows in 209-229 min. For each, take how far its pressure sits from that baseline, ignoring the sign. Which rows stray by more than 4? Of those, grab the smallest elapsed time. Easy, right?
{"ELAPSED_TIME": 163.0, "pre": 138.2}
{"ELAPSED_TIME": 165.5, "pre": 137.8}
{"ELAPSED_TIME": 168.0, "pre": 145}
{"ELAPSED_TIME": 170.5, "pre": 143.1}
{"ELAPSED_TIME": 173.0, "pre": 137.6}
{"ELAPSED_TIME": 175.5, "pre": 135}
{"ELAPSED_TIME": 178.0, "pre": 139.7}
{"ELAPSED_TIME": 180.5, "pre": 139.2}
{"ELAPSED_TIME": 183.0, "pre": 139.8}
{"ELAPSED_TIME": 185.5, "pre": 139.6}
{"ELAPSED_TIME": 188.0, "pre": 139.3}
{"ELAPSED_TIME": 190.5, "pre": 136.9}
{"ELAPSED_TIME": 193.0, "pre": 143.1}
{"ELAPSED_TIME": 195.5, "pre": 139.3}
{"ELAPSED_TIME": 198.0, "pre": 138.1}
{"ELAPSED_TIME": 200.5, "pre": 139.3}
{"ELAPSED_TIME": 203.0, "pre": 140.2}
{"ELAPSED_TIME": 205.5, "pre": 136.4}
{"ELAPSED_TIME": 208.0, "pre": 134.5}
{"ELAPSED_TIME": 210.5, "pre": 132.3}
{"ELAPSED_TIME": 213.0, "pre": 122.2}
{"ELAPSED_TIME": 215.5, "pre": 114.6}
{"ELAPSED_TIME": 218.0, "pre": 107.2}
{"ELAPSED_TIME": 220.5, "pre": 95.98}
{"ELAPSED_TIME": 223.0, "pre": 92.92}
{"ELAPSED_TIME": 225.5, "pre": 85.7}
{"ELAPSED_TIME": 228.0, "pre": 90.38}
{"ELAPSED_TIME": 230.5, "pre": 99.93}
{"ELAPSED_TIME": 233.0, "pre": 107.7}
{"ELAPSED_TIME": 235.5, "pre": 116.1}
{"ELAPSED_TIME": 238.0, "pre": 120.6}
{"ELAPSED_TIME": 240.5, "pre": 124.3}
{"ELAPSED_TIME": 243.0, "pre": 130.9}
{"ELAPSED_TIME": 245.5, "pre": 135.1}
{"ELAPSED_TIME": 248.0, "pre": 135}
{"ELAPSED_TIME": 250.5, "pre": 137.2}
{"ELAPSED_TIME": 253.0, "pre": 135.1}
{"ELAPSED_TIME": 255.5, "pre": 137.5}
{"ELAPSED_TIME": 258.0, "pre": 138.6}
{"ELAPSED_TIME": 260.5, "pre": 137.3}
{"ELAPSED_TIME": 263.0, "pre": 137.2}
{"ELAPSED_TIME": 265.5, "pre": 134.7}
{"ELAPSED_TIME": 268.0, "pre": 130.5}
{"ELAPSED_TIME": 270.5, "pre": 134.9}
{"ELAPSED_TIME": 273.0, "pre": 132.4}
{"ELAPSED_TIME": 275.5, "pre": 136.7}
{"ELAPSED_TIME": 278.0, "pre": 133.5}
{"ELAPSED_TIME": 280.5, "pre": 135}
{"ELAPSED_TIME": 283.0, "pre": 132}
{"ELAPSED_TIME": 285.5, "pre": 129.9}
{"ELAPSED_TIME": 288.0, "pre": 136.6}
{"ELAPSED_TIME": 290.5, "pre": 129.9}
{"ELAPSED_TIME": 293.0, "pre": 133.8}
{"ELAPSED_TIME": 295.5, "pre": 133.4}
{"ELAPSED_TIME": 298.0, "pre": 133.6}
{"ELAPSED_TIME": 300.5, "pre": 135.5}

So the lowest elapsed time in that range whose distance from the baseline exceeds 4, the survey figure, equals 213.0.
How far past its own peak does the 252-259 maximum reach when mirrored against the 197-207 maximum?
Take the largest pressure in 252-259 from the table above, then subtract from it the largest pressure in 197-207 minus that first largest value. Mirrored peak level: 137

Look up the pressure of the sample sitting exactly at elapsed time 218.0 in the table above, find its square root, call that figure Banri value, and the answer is 10.4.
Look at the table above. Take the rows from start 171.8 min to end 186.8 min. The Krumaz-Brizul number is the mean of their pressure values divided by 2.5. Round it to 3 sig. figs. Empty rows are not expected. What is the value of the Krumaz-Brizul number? 55.4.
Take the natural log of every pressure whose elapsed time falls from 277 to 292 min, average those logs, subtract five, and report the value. -0.111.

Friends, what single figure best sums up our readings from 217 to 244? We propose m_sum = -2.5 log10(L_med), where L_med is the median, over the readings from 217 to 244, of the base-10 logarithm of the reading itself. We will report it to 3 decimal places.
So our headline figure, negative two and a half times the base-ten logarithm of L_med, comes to -0.769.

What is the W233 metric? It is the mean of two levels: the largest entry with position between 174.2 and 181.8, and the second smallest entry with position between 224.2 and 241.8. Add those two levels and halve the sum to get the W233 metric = 115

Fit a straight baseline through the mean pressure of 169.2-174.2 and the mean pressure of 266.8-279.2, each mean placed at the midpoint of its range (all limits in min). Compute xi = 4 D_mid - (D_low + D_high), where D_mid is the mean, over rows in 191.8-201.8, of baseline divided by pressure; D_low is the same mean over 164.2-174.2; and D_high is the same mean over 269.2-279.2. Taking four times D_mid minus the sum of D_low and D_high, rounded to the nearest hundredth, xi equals 1.97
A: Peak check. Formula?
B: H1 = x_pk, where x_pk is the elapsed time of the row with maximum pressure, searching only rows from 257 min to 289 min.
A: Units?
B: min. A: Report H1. 258.0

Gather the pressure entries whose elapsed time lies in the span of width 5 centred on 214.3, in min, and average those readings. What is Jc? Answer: 118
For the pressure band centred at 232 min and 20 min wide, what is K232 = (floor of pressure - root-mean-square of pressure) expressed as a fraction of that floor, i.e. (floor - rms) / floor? -0.23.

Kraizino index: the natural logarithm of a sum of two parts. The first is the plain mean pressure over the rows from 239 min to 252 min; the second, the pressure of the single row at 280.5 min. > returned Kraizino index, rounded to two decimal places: 5.59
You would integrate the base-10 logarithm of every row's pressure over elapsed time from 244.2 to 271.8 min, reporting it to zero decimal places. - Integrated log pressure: 59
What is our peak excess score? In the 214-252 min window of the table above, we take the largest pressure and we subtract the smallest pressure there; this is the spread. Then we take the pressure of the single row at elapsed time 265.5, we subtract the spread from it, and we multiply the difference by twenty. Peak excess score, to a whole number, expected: 1664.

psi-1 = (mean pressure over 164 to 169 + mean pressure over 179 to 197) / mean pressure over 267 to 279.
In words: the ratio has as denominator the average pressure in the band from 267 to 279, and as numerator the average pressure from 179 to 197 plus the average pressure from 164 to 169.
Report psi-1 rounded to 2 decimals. 2.10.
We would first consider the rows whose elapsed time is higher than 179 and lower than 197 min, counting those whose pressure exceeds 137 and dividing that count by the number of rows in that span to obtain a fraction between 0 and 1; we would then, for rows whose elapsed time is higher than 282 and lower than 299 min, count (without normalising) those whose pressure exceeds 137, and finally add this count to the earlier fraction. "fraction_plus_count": 0.9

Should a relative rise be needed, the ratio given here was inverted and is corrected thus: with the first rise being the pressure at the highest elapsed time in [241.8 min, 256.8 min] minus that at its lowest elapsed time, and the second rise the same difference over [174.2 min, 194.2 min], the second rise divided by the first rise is 1.2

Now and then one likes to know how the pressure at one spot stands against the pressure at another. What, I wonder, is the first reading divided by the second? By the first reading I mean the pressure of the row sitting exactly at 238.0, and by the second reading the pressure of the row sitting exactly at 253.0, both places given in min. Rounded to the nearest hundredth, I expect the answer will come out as 0.89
